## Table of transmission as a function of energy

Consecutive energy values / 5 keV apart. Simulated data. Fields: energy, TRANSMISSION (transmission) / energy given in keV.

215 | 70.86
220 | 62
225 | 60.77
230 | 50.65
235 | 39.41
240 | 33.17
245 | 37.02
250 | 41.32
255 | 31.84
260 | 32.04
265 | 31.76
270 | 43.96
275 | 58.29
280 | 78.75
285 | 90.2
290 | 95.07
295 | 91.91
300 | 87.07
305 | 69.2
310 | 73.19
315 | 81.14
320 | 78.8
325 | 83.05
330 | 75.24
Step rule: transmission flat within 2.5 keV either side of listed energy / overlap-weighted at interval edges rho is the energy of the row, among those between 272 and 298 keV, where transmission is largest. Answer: 290 keV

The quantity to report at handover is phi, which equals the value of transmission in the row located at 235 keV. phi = 39.41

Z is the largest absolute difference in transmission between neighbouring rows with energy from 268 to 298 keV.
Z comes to 20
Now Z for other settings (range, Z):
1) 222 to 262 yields 11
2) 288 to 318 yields 18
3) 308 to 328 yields 8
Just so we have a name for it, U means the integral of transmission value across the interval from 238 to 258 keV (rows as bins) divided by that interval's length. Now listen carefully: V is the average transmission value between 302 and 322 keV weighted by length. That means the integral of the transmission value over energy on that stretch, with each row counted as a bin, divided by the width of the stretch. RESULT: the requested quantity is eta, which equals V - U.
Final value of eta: 40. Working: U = 36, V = 76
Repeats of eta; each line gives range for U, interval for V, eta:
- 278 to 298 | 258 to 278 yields -47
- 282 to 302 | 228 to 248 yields -51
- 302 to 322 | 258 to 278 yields -33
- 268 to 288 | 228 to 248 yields -29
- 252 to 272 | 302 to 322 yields 41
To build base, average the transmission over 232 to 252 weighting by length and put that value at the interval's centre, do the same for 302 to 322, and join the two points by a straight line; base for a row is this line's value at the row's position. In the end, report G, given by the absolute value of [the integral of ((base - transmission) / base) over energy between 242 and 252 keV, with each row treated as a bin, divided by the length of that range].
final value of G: 0.05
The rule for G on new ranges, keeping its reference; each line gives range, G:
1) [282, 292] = 0.47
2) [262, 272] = 0.28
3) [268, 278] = 0.04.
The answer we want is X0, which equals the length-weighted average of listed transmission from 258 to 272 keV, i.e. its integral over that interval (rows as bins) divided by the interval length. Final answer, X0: 36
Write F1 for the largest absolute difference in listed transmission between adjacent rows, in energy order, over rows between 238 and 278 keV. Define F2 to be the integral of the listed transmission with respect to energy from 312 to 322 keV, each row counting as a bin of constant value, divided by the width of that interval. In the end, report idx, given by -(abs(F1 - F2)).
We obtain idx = -65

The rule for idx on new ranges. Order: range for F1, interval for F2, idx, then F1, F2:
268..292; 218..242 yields -29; 20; 49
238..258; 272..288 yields -66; 9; 75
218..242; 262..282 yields -41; 11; 52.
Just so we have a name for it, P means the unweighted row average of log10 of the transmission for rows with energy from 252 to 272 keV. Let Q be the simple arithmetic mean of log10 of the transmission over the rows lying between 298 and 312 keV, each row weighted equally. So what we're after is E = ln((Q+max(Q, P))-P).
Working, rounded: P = 1.54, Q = 1.88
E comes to 0.80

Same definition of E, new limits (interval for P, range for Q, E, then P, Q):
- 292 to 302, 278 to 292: 0.66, 1.95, 1.94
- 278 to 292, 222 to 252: 0.49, 1.94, 1.63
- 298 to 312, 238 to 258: 0.44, 1.88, 1.55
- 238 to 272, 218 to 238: 0.63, 1.55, 1.72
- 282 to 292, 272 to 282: 0.60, 1.97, 1.83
